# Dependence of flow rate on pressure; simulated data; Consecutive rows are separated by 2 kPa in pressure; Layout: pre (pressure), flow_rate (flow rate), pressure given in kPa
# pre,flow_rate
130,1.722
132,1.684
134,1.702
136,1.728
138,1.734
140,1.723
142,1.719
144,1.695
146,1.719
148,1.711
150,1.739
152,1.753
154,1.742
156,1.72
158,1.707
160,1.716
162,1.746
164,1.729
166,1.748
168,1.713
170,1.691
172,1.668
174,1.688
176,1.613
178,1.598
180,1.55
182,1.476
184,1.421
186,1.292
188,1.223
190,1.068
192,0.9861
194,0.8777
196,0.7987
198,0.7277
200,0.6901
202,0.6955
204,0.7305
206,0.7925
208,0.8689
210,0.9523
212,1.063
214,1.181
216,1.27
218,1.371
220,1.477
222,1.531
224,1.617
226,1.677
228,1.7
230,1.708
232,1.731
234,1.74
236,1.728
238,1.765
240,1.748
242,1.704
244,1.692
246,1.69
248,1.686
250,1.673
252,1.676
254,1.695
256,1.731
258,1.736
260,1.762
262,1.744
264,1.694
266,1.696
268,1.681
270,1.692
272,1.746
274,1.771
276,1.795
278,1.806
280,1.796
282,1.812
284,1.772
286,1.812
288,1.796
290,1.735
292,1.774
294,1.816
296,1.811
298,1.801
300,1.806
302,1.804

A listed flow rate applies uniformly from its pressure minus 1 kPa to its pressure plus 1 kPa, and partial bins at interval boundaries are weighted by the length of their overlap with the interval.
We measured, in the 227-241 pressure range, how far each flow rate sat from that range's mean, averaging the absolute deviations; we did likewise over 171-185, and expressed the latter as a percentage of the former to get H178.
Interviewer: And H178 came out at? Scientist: 465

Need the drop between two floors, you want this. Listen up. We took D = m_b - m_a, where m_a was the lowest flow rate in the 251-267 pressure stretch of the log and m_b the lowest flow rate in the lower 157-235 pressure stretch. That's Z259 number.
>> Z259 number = -1.0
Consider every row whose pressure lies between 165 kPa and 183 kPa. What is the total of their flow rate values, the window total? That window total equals 15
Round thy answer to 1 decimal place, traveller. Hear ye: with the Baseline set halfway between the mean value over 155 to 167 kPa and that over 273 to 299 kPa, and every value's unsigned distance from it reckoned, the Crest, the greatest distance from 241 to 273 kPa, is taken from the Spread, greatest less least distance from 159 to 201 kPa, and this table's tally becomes 1.0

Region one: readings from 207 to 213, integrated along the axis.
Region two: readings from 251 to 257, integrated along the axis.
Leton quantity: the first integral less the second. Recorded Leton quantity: -4.4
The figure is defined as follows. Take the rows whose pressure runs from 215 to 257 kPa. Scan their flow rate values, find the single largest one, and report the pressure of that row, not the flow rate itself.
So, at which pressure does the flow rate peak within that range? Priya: 238 kPa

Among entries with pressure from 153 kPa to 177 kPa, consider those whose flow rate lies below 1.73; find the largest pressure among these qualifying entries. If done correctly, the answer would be 176 kPa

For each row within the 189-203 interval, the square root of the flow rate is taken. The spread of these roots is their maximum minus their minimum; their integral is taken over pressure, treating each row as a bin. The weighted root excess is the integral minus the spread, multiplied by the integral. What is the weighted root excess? 160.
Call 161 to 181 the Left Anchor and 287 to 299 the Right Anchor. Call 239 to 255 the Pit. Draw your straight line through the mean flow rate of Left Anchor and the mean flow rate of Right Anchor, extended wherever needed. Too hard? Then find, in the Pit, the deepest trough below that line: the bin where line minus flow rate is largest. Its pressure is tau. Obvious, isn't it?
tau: 250 kPa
